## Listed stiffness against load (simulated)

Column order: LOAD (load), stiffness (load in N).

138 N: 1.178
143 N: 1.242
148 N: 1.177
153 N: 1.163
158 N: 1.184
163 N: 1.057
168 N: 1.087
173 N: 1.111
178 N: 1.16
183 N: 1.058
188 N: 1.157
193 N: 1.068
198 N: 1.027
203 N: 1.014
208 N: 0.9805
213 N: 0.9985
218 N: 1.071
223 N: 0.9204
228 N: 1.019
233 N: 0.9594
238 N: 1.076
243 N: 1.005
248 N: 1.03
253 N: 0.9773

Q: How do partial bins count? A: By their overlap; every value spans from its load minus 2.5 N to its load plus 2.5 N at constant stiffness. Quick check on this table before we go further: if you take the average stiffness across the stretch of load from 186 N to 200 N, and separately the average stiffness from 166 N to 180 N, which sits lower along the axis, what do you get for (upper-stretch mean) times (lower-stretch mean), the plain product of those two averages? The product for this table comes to 1.21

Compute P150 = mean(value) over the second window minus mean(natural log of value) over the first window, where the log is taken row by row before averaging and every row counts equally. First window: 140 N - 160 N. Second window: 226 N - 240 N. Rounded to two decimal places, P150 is 0.84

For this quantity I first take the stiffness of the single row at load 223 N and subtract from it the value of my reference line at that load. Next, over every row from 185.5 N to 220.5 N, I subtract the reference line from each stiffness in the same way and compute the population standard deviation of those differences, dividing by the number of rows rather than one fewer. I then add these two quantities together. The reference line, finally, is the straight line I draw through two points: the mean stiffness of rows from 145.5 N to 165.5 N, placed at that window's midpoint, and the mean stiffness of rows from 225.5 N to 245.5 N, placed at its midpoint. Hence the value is -0.067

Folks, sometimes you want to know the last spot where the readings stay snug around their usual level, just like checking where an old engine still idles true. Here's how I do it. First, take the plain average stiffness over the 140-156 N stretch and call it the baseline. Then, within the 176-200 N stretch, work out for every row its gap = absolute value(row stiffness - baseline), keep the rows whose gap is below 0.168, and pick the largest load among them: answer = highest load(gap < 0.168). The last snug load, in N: 198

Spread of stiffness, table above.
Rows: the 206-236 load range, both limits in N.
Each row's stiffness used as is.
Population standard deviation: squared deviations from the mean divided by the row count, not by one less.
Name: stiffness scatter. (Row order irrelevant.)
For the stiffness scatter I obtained 0.047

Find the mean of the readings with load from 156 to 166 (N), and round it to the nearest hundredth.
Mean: 1.12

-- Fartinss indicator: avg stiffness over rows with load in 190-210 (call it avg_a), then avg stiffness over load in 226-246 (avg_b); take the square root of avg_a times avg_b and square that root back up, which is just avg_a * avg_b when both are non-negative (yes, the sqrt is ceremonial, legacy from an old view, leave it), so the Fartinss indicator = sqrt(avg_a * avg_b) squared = 1.04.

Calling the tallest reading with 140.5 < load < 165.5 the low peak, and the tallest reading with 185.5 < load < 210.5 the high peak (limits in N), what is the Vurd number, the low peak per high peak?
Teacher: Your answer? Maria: 1.07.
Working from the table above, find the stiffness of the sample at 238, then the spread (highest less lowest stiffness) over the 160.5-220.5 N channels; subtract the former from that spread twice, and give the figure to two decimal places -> -1.97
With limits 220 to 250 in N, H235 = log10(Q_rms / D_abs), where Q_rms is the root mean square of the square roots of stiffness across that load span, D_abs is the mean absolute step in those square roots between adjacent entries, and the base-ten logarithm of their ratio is 1.43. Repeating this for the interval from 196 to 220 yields 1.77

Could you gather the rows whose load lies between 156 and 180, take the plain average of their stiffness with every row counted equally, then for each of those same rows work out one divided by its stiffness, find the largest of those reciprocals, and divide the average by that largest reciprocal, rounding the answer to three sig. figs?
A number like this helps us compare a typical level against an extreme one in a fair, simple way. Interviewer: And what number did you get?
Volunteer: 1.18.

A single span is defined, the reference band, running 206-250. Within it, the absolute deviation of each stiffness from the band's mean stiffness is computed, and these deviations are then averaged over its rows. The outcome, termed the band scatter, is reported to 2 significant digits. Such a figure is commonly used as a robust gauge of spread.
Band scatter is 0.038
